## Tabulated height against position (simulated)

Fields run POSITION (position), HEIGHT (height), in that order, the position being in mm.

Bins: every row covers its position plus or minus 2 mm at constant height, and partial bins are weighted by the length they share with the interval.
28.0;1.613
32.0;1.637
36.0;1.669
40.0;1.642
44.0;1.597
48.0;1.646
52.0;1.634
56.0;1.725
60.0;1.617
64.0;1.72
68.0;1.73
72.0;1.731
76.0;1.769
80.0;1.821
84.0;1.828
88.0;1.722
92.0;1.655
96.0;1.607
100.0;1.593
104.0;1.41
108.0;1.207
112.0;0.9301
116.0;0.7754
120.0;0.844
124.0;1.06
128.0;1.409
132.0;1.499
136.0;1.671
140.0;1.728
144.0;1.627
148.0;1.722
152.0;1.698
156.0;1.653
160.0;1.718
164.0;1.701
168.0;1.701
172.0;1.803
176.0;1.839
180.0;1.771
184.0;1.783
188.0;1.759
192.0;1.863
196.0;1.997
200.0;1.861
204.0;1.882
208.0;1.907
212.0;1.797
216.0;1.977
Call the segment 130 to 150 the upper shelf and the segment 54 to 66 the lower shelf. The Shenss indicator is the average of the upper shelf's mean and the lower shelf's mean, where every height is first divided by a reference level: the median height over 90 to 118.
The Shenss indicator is 1.18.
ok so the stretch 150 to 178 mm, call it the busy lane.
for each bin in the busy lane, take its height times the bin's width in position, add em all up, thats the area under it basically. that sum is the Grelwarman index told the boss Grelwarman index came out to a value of 48.5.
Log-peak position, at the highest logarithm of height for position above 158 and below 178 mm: 176.0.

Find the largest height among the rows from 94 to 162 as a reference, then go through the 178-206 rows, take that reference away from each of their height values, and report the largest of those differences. 0.27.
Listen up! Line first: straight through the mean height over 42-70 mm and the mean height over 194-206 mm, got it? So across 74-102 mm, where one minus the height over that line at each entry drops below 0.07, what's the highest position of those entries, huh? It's 92.0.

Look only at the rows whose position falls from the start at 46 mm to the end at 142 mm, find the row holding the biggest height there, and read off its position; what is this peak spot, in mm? 84.0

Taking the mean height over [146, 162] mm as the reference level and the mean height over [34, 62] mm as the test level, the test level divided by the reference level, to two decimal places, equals 0.97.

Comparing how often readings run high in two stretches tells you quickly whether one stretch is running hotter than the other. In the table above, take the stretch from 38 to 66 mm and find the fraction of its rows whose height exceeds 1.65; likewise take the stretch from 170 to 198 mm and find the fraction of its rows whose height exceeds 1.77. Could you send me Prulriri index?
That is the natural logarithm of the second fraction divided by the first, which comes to 1.1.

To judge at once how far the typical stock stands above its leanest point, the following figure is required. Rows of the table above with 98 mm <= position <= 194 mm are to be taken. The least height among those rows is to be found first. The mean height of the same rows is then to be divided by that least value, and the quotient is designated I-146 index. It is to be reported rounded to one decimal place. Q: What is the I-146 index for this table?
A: 2.0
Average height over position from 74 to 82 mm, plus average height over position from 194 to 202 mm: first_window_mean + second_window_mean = 3.72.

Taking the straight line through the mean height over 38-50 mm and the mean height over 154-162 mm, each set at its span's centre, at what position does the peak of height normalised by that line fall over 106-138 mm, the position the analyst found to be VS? 136.0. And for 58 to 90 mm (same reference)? 84.0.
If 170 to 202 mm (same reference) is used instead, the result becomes 196.0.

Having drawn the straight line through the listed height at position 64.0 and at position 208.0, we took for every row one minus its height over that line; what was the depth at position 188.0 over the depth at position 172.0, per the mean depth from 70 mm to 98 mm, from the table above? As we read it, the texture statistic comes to 299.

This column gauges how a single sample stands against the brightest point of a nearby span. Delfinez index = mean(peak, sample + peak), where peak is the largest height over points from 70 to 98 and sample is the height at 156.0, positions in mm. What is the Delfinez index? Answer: 2.65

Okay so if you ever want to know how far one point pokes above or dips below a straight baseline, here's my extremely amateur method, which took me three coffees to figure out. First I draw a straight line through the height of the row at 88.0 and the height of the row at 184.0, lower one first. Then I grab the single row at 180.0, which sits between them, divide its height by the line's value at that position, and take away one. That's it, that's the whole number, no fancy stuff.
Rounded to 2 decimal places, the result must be -0.01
